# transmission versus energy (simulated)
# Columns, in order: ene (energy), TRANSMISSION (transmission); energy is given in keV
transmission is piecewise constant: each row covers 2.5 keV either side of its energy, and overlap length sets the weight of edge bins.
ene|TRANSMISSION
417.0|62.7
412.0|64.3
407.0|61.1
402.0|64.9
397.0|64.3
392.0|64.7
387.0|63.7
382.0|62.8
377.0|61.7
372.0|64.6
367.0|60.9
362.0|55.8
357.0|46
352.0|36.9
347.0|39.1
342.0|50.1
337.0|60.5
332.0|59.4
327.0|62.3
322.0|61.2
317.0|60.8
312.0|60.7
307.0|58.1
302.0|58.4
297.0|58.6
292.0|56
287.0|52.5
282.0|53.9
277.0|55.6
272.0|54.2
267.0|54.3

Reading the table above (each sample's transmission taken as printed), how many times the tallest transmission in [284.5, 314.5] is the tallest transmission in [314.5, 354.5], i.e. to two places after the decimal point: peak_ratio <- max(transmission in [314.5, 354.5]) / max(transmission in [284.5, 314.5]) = 1.03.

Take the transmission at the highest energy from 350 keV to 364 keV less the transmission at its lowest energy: 19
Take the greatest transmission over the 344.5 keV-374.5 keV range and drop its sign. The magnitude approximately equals 65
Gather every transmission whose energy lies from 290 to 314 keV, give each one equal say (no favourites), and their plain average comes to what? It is 58.4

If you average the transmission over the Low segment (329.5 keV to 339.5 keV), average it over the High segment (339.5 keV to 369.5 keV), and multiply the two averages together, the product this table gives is 2886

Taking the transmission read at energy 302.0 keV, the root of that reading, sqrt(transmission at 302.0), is 7.6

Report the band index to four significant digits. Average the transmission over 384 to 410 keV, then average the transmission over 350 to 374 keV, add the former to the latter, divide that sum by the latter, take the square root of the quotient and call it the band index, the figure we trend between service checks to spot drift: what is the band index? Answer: 1.485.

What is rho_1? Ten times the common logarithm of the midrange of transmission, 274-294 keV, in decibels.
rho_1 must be 17.3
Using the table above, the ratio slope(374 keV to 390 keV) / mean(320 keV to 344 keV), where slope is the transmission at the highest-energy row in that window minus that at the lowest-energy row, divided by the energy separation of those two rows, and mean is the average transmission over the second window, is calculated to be 0.003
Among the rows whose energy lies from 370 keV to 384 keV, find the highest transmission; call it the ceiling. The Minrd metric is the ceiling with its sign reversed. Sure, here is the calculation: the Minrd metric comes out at -65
